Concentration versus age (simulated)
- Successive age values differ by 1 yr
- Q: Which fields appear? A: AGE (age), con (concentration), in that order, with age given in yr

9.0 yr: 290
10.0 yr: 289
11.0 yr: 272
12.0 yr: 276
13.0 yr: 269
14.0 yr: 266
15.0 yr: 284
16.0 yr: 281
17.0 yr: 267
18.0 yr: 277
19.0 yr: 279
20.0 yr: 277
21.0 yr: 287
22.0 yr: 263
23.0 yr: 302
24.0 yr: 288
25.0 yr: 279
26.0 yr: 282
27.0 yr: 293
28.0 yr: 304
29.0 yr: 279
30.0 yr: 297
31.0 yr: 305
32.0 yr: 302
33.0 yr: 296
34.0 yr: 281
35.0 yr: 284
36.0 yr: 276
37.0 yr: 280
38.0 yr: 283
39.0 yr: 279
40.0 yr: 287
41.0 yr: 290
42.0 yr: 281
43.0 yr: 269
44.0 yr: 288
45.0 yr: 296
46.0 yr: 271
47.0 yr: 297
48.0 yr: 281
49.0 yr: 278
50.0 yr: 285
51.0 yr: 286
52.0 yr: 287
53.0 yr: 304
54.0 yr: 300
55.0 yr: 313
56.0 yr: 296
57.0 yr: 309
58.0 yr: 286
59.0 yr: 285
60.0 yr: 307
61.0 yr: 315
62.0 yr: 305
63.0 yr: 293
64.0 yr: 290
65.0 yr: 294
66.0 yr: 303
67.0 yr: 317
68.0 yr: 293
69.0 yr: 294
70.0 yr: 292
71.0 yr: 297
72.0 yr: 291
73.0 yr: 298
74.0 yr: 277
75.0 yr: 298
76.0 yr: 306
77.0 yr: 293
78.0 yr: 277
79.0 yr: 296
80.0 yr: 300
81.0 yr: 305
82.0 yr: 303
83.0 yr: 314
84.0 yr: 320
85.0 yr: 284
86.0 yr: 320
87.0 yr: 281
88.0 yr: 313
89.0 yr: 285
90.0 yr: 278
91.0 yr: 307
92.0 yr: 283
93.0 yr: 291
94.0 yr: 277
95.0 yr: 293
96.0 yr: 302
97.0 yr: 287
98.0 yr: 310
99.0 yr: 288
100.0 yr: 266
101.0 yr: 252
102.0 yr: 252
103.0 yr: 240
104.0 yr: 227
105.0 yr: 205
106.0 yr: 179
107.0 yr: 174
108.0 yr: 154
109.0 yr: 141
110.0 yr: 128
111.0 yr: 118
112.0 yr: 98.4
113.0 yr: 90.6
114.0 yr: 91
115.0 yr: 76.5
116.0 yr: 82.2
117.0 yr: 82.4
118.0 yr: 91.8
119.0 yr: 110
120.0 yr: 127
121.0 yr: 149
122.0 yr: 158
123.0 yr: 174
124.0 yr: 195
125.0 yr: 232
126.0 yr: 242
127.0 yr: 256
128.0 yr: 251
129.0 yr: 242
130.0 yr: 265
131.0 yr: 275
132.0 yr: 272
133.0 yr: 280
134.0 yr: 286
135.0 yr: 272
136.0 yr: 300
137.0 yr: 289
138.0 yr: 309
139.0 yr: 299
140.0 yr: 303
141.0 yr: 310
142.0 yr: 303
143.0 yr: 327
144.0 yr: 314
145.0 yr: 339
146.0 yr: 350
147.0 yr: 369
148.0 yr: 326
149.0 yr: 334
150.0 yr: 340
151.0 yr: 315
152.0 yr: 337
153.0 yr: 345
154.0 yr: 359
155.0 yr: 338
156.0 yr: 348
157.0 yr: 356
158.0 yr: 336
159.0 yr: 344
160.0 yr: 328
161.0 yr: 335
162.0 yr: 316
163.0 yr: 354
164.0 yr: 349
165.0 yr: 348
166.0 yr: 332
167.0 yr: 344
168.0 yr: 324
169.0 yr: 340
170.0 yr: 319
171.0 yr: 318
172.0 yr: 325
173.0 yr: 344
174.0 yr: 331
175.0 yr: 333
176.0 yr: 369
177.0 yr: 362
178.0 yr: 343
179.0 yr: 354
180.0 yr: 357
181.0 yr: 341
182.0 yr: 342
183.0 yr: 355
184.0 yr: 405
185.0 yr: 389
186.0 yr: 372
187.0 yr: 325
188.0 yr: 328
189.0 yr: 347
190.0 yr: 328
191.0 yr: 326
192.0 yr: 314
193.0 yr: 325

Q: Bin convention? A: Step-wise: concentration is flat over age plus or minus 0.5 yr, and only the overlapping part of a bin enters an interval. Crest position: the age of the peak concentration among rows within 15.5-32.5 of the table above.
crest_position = 31.0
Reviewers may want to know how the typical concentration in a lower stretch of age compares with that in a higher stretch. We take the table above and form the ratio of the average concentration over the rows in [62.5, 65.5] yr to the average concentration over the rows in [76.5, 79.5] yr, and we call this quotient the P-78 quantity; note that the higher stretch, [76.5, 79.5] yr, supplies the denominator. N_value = 1.01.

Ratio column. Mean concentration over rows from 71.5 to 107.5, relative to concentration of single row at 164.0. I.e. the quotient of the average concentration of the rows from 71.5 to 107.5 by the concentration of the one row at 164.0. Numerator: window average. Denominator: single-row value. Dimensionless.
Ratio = 0.80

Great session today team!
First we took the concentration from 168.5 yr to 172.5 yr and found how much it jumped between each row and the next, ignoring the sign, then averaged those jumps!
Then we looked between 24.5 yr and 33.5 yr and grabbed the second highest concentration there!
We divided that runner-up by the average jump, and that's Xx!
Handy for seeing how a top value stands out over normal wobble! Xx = 31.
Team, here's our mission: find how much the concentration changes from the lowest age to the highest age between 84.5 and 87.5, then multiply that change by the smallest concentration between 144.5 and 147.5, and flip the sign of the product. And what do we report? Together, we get 1017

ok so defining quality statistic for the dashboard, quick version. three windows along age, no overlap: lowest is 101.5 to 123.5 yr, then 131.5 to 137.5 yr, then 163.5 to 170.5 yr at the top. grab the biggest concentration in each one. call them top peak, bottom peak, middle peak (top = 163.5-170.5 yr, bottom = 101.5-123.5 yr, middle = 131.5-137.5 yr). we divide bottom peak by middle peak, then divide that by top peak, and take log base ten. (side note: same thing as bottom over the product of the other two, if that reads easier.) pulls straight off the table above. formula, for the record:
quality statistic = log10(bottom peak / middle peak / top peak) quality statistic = -2.62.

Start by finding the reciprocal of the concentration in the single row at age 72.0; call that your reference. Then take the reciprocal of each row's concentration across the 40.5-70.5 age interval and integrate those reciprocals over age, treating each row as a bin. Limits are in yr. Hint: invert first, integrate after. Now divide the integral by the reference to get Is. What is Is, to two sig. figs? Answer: 30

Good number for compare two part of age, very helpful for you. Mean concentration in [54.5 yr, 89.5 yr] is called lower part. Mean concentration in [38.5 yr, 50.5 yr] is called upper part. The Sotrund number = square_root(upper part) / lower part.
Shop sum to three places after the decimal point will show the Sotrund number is 0.056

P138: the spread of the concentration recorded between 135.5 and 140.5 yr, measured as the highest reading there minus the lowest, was 20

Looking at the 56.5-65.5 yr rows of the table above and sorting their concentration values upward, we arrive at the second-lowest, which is 286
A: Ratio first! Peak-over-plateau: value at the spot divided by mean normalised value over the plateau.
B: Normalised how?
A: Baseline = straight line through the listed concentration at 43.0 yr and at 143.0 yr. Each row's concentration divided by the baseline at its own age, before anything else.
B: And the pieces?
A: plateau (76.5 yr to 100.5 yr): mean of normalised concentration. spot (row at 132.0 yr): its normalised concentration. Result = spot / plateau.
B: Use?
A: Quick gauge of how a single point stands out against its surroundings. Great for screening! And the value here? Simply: 0.85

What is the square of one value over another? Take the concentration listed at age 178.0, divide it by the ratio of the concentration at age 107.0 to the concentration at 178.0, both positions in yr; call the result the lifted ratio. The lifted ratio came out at 676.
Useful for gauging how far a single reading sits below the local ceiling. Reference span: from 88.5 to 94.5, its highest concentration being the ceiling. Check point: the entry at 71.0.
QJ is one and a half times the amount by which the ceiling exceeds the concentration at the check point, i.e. 15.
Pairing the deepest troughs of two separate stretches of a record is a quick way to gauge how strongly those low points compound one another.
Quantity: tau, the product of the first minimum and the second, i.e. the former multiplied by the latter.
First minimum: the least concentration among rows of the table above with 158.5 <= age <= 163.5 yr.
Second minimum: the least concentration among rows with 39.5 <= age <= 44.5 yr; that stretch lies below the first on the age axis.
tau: 85004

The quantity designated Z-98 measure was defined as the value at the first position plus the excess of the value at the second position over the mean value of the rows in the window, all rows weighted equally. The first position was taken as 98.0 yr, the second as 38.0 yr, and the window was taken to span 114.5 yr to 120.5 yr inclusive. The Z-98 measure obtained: 498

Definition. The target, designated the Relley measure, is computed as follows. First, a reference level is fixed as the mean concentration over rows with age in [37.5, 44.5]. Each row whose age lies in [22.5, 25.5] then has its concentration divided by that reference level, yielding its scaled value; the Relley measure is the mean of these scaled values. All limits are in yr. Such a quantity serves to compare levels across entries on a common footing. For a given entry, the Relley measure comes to 1.03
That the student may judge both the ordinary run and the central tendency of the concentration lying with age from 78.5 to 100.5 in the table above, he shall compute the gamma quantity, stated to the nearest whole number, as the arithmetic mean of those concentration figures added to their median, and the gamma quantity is 590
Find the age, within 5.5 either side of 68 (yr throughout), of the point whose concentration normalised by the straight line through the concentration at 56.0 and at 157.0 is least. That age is 72.0 yr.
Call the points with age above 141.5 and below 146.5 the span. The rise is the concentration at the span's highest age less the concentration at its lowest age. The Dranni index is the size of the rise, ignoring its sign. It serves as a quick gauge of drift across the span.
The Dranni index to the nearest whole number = 47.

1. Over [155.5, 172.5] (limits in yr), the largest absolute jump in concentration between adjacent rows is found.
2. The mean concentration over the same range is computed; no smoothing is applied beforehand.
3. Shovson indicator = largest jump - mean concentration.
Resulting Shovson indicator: -298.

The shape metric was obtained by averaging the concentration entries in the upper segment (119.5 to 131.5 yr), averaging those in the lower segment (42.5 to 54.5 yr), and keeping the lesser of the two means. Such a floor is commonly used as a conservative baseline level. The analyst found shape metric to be 214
